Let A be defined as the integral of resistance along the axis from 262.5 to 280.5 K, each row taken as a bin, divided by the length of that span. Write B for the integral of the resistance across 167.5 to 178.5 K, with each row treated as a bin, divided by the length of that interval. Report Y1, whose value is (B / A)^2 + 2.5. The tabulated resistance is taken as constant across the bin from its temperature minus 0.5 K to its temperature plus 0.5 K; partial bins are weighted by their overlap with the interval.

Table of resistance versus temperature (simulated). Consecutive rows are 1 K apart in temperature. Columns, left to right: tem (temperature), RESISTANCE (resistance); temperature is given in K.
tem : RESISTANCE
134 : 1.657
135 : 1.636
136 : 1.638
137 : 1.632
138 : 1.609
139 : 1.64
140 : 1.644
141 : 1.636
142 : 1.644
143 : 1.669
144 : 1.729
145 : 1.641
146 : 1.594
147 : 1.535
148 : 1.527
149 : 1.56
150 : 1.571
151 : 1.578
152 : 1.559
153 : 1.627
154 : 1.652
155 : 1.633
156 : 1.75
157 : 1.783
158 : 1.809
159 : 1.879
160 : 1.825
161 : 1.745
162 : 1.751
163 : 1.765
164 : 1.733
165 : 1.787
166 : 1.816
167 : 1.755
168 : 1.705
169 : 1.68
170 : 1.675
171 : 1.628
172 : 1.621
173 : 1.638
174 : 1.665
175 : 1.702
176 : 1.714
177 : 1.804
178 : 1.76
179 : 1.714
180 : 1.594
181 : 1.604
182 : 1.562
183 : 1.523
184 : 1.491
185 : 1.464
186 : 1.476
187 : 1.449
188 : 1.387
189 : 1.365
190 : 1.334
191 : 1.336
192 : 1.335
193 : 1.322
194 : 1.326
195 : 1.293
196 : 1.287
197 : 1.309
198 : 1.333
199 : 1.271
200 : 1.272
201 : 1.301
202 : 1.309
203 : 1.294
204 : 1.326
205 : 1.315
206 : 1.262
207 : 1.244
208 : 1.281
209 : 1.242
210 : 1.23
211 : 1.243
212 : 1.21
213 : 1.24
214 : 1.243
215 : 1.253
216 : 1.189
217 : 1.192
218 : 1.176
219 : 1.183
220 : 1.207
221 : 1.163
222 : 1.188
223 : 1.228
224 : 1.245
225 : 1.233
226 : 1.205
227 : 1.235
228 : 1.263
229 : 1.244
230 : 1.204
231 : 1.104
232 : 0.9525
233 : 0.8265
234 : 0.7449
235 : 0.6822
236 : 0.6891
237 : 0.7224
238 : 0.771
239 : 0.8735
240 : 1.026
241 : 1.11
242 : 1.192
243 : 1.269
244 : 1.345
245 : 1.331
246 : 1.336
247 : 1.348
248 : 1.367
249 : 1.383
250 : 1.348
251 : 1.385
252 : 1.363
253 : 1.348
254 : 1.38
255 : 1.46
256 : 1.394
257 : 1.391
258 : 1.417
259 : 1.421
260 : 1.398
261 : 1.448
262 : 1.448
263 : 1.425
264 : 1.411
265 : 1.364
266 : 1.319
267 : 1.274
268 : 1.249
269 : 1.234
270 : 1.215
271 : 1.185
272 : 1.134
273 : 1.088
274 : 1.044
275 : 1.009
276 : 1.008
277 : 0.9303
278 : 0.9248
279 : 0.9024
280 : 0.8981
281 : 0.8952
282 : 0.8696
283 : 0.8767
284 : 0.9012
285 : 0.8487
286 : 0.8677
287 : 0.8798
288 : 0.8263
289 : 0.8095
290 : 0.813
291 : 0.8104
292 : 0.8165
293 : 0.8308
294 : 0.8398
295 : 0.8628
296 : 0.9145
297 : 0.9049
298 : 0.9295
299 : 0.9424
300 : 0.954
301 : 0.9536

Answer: 4.7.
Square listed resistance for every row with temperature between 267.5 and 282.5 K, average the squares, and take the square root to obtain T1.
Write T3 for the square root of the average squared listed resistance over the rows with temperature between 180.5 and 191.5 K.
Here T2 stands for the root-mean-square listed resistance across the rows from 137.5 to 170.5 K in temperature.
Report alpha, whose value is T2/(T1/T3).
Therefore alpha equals 2.3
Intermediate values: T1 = 1.05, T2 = 1.7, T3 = 1.5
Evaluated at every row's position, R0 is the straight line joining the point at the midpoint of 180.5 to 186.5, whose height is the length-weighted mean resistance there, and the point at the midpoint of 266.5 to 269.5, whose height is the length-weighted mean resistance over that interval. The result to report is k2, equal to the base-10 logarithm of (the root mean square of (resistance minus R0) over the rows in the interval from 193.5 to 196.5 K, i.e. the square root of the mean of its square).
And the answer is -0.74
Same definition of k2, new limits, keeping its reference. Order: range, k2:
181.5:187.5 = -1.40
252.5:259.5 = -0.93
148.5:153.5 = -1.28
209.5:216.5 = -0.70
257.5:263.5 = -0.82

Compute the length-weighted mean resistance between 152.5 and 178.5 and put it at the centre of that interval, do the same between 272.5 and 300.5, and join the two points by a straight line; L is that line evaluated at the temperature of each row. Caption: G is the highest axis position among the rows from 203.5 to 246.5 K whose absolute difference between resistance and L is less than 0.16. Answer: 246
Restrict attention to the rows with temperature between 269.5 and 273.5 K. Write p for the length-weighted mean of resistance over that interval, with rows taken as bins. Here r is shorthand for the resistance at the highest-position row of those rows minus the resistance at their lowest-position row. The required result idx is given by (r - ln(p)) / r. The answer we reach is 2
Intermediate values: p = 1.2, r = -0.127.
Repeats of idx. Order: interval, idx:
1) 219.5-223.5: -8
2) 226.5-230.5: 8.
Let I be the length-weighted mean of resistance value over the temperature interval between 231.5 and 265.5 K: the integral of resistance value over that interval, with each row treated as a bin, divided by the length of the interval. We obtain 1.22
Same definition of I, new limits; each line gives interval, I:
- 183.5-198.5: 1.37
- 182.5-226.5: 1.29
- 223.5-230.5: 1.23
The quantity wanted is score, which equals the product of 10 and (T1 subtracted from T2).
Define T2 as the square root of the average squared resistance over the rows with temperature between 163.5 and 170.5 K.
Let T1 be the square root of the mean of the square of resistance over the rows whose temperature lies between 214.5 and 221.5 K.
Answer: 5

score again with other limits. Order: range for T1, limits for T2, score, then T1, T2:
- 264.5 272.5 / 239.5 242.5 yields -1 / 1.25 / 1.11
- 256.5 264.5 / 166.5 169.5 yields 3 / 1.42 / 1.71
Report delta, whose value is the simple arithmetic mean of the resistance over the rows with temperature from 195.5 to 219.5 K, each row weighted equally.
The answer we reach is 1.3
